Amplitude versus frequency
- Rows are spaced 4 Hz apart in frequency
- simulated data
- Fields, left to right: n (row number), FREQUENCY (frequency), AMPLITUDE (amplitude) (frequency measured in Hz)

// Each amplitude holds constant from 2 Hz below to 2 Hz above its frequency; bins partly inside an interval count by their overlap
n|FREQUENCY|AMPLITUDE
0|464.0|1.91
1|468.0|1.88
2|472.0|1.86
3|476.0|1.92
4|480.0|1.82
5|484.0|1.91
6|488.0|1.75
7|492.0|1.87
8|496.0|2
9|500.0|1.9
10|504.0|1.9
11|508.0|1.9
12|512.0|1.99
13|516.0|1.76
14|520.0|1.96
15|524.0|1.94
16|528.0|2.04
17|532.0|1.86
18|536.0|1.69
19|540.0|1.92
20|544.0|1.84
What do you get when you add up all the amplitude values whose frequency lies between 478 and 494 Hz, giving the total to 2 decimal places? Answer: 7.35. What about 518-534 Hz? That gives 7.80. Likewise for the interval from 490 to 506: 7.67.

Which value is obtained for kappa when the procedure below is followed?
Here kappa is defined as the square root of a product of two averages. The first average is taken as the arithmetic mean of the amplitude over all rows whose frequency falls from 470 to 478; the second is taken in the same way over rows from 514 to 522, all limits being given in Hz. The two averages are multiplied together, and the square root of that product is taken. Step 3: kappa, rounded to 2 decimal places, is 1.87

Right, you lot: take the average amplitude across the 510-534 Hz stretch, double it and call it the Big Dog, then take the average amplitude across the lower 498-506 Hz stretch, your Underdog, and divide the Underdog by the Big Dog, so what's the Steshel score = 0.494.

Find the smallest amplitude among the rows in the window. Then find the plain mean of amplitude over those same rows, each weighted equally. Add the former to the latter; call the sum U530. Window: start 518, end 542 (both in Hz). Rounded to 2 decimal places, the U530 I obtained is 3.59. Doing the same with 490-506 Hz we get 3.79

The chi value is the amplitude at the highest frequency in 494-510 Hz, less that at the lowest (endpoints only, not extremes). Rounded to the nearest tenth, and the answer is -0.1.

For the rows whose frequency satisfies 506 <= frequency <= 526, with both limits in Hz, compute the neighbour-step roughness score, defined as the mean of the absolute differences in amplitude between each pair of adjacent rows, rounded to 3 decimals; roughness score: 0.135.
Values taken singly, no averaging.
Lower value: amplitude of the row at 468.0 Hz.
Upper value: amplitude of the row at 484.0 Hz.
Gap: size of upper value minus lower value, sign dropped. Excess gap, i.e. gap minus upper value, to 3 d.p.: -1.880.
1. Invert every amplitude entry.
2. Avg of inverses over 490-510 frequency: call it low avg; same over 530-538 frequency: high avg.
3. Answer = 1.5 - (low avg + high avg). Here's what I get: 0.413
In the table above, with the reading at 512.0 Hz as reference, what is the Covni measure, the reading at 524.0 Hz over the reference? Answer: 0.97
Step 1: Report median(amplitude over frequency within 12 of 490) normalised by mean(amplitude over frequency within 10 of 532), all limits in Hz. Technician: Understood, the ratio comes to 0.997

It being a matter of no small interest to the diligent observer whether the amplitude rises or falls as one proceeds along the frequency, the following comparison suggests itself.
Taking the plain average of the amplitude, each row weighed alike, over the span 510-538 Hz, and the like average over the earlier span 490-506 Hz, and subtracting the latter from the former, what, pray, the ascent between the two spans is -0.03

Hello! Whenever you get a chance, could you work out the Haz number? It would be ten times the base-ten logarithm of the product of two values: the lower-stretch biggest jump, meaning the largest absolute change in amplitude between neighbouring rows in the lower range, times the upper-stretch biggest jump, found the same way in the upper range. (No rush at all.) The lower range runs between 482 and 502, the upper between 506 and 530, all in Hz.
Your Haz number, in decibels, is -14.3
